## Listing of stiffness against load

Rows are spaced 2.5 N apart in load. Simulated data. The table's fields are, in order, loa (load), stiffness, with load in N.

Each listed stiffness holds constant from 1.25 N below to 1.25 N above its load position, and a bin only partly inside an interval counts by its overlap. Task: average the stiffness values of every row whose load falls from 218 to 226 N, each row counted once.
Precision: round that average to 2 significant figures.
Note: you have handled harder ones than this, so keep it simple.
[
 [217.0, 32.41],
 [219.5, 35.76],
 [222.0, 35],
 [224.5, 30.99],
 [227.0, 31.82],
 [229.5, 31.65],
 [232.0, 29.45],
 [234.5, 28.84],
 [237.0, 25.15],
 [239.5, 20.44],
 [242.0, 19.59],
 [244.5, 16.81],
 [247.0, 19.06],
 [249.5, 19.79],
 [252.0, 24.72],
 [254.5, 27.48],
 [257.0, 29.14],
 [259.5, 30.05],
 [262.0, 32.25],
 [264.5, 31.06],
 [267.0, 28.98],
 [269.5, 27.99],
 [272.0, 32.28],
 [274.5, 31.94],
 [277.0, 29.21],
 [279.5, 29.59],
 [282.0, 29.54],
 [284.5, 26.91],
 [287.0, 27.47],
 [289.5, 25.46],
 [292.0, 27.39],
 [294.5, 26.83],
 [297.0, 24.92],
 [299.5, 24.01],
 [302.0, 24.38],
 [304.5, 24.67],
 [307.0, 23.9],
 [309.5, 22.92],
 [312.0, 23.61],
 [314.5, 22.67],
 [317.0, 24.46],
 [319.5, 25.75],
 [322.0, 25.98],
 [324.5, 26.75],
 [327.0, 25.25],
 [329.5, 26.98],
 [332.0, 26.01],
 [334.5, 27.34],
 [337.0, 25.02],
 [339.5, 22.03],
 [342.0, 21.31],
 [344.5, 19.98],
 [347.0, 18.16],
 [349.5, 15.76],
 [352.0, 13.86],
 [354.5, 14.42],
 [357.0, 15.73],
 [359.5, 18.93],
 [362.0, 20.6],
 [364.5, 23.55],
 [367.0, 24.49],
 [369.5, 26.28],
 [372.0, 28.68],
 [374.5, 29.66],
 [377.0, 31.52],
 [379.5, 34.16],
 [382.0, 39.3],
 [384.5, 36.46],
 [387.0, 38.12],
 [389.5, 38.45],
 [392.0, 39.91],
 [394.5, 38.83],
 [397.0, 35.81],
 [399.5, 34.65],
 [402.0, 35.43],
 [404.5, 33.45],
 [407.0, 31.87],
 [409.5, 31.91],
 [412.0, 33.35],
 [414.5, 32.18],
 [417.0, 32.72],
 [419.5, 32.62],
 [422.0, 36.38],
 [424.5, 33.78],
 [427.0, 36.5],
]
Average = 34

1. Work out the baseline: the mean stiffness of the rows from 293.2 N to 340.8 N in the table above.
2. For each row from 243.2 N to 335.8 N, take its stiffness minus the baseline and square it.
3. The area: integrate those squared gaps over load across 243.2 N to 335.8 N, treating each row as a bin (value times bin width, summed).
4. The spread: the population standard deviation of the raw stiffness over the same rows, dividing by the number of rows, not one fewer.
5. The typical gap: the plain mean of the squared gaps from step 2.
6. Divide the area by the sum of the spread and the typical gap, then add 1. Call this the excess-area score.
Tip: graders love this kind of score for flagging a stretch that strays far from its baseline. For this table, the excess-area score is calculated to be 75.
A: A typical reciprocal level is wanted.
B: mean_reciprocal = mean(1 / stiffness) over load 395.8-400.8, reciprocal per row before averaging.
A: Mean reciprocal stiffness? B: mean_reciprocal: 0.028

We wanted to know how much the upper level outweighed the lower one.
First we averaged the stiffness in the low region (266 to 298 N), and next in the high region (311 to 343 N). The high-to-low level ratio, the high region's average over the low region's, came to 0.88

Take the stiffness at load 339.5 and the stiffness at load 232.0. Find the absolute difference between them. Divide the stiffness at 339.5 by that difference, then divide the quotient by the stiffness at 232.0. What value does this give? 0.10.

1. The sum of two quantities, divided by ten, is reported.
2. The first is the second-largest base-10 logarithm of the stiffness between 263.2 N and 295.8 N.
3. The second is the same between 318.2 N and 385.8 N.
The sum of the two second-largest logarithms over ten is 0.307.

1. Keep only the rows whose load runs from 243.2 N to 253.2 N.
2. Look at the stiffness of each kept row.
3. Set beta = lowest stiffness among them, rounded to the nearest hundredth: 16.81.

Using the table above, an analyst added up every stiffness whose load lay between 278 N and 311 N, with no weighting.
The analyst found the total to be 338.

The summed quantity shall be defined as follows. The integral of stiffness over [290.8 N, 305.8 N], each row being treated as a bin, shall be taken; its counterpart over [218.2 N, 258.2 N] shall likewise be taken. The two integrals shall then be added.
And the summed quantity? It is 1445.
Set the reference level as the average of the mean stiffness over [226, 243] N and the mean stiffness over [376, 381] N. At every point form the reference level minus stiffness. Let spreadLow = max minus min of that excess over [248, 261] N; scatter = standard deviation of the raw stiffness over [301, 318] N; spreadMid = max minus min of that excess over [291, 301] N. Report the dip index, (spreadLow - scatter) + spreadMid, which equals 13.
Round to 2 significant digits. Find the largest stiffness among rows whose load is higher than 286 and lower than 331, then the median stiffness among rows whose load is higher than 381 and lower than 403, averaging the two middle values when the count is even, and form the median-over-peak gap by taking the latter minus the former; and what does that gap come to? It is 11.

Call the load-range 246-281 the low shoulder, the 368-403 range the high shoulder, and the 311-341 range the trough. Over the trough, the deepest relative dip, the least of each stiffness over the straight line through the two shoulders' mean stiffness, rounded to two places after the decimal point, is 0.68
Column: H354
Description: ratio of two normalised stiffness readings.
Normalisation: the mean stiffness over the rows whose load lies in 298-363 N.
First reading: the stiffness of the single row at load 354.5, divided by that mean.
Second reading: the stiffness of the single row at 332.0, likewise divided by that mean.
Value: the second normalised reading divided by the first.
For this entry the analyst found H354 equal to 1.8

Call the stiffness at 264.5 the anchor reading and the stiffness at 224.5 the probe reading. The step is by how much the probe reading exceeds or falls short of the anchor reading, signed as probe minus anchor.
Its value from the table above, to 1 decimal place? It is -0.1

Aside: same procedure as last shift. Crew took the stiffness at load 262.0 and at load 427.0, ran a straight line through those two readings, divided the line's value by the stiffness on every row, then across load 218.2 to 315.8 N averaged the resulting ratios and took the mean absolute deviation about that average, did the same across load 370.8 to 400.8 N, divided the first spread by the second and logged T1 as 2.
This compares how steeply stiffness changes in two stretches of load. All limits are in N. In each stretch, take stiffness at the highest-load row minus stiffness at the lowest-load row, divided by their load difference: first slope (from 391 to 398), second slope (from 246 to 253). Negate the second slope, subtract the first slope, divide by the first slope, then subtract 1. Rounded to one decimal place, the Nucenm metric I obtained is -0.6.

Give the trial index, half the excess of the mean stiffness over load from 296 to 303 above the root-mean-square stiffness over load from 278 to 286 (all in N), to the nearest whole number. -2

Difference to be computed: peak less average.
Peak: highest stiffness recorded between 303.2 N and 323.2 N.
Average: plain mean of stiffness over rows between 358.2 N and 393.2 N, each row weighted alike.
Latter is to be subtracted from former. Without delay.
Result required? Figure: -5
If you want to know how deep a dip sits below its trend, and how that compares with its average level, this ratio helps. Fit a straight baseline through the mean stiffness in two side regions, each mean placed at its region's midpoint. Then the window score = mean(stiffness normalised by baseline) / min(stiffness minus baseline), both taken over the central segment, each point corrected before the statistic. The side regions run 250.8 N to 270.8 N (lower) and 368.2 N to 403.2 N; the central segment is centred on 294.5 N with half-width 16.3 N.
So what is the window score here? -0.102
